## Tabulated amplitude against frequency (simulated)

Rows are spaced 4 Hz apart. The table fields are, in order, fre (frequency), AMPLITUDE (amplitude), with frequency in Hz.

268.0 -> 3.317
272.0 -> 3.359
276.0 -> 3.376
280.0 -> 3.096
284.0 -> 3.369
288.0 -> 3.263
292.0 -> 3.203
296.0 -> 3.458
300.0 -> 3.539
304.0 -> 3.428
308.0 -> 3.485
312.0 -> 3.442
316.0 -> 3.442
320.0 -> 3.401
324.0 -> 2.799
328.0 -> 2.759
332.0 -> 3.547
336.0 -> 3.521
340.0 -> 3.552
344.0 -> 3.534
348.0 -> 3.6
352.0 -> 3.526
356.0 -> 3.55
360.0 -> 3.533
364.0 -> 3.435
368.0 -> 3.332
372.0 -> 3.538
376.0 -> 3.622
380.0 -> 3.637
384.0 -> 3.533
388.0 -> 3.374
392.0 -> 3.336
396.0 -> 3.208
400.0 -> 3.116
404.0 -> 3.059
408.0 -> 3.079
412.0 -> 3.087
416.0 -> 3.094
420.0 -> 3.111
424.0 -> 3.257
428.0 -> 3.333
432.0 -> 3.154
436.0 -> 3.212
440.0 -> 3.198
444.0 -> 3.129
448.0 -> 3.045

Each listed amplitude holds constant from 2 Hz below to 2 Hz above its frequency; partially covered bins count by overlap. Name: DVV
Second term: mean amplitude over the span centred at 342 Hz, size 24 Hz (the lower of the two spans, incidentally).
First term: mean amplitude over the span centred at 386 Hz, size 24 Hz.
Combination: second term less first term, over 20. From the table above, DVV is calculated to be 0.005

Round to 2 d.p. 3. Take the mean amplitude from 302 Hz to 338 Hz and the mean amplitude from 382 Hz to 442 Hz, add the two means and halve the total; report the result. 3.26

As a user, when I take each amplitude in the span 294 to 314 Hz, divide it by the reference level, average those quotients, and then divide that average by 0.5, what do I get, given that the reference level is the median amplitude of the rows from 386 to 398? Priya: 2.08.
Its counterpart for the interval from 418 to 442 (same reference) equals 1.92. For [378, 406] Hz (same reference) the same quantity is 1.99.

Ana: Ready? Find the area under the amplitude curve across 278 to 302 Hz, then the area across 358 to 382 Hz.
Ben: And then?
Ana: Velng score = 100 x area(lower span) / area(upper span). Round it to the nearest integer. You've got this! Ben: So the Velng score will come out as 94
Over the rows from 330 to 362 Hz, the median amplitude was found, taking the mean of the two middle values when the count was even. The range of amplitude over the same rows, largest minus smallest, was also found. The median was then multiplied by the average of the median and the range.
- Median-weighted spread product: 6.41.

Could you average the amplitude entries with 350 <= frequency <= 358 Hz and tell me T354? 3.5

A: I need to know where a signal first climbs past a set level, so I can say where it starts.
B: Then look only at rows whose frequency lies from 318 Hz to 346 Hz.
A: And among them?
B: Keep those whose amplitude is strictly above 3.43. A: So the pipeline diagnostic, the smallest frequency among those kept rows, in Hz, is 332.0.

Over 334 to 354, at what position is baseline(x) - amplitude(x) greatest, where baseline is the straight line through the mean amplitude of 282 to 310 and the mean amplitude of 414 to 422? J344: 336.0 Hz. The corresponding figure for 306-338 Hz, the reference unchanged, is 328.0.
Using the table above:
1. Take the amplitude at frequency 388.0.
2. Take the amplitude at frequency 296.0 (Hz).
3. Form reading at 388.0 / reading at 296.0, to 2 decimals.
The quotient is 0.98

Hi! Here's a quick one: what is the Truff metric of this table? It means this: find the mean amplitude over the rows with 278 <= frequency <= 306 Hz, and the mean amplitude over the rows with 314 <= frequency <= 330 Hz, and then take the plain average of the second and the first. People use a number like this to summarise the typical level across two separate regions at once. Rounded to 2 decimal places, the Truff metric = 3.22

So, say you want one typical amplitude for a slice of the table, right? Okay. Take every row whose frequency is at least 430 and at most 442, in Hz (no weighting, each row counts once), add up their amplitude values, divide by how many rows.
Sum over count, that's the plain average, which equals 3.19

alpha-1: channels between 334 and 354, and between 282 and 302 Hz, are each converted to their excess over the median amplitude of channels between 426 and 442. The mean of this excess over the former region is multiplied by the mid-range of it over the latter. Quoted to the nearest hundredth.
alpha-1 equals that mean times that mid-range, 0.06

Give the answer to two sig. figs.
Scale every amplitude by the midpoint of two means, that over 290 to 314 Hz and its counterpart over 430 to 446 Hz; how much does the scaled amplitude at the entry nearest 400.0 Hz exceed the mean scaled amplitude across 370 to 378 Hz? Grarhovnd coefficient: -0.14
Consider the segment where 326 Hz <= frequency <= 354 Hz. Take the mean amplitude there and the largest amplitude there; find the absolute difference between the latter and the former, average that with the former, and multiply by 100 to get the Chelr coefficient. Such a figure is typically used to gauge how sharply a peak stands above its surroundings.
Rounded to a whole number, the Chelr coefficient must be 180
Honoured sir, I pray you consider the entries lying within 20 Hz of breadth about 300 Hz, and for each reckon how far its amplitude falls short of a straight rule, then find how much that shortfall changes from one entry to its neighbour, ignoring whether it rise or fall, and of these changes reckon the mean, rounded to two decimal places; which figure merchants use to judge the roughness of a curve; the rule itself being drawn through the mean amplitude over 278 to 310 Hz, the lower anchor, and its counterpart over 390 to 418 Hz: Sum 0.13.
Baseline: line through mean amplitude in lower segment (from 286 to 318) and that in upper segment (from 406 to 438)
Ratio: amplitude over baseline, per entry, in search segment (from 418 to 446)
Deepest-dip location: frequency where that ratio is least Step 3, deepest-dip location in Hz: 420.0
